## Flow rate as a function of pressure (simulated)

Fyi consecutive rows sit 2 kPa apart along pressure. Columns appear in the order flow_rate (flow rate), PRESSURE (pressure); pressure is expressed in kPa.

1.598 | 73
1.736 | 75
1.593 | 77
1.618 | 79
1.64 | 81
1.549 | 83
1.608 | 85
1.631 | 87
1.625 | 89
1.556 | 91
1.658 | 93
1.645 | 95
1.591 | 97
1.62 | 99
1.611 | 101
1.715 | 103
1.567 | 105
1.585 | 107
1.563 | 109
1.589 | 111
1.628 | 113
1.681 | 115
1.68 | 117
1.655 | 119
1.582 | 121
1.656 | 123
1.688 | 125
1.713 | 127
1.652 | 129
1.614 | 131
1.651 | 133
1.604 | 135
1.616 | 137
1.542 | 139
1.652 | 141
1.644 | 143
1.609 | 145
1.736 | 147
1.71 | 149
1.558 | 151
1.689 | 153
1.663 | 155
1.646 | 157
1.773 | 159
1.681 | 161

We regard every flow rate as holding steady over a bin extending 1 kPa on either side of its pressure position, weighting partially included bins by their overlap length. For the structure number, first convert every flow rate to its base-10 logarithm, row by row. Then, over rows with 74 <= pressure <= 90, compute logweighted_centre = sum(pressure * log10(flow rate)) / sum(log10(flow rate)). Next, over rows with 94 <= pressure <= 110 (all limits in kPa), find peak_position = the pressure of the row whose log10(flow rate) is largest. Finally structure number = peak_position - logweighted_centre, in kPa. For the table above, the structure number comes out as 21.1 kPa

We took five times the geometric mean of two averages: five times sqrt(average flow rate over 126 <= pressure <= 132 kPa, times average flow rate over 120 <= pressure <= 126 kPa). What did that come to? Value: 8.25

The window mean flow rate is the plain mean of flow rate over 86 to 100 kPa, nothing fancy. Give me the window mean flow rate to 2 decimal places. 1.62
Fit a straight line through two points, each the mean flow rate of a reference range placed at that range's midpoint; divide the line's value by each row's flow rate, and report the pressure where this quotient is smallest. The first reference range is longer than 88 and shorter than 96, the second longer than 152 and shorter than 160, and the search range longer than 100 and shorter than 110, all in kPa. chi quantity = 103 kPa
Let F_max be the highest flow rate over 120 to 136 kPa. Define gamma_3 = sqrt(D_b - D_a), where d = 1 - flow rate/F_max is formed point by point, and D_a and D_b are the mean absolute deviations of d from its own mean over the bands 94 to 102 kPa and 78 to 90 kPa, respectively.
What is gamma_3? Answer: 0.0615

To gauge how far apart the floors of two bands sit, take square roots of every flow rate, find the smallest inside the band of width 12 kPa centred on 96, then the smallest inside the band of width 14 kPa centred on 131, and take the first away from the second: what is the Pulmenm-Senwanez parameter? 0.019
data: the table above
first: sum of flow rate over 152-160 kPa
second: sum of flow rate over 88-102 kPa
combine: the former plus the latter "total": 18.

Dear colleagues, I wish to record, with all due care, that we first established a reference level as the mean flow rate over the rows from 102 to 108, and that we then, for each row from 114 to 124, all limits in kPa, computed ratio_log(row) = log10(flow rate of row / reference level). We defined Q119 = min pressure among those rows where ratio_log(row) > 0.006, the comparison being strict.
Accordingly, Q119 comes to 115 kPa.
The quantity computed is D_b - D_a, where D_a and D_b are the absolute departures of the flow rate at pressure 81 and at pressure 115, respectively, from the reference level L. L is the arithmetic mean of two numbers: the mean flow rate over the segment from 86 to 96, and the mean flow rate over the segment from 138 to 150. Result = 0.041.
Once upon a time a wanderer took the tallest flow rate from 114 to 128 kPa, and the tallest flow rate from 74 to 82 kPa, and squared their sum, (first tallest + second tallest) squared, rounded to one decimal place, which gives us 11.9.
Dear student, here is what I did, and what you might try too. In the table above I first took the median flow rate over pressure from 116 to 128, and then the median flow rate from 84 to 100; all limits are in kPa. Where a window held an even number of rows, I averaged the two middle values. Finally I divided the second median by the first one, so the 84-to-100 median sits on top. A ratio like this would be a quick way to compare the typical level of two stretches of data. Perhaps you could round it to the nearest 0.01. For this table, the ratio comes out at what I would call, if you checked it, 0.97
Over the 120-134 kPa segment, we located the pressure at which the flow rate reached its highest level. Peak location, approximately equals 127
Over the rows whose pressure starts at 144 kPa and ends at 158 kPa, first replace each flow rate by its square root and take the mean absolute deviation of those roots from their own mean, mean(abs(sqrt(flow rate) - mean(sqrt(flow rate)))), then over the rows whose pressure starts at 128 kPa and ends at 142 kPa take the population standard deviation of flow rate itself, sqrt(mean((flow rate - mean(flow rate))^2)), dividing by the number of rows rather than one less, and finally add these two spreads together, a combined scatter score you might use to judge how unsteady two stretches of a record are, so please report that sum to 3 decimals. 0.055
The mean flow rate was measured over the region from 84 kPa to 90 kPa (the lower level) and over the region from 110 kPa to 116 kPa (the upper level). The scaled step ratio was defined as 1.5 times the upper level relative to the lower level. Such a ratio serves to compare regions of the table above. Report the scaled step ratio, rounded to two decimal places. 1.51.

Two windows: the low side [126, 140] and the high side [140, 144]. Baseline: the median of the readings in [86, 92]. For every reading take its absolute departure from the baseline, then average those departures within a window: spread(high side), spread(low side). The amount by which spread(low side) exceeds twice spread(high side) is -0.01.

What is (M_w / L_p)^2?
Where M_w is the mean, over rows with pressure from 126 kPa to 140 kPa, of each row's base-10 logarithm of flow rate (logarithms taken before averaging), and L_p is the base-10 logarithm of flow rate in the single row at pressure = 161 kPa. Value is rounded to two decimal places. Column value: 0.88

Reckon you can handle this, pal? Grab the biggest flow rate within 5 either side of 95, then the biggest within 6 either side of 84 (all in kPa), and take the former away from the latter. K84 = -0.018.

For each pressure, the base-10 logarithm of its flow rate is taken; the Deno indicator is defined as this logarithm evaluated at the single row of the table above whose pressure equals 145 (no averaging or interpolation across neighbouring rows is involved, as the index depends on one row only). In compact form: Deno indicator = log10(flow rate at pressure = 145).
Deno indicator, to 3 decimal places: 0.207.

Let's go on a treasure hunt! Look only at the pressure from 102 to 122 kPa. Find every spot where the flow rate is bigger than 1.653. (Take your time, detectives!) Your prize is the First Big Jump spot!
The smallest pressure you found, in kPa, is 103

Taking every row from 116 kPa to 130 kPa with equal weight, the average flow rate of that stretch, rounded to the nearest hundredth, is 1.66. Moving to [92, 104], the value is 1.64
